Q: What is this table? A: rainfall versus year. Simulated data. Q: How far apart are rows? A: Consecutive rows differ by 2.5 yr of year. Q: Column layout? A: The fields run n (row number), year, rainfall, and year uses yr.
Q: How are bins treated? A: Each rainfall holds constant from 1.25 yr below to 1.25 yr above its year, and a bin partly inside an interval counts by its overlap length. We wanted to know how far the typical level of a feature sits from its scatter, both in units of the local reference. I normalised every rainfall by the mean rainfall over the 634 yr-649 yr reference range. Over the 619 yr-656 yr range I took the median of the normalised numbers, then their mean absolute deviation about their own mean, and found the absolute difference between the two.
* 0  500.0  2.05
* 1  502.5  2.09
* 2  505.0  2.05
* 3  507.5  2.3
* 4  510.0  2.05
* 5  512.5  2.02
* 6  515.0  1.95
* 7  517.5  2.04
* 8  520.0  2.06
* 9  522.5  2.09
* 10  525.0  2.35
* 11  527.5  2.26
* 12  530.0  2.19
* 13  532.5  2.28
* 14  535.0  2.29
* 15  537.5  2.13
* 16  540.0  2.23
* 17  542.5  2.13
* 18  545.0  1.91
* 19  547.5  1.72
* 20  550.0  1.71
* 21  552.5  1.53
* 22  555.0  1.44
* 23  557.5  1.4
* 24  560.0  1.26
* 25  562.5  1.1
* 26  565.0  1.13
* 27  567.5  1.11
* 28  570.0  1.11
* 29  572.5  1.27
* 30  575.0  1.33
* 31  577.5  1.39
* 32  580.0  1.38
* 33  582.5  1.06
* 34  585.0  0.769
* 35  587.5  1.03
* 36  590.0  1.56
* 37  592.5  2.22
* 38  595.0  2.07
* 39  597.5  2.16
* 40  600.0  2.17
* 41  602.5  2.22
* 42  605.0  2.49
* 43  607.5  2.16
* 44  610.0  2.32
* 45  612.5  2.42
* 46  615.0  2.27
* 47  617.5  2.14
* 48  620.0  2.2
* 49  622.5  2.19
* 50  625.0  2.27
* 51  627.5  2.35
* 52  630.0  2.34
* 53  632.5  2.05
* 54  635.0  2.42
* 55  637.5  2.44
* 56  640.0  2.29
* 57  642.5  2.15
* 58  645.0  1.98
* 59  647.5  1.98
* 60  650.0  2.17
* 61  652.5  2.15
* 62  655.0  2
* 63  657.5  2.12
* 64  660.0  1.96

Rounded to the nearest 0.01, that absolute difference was 0.94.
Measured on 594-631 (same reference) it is 0.96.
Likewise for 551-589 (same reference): 0.50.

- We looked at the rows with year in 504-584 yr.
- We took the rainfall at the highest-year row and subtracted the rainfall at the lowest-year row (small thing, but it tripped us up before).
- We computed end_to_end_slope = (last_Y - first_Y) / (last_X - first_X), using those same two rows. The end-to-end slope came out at -0.01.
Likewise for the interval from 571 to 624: 0.02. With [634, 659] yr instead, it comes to -0.01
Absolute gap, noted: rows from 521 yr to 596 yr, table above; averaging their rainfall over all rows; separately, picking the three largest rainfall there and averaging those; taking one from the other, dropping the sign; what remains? 0.658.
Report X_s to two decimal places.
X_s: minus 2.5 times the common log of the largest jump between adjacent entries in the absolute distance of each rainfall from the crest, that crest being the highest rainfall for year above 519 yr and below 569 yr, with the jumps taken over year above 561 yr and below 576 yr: 1.99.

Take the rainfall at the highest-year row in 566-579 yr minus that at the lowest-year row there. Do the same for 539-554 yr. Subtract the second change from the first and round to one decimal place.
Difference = 1.0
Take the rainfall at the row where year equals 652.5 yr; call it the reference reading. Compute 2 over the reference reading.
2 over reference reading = 0.930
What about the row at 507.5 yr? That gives 0.870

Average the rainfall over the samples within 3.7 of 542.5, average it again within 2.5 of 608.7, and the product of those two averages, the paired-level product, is 4.7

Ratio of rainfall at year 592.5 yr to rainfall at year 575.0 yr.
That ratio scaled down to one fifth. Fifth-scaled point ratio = 0.334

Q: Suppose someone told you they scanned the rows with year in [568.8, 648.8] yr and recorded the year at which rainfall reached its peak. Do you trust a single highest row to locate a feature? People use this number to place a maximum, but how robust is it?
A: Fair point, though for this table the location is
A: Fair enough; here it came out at 605.0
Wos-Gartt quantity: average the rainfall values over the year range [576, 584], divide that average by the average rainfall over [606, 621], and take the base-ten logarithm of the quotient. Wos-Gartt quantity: -0.25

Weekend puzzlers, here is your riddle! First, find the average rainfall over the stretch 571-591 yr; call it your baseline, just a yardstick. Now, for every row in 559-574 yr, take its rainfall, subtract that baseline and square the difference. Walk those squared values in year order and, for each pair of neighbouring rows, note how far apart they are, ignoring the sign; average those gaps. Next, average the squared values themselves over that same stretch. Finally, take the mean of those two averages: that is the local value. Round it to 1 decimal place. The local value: 0.0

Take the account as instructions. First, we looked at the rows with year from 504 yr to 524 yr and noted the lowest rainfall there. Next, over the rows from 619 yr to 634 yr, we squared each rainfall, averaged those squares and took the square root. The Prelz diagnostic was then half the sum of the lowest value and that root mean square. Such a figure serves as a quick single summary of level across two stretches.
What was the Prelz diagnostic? 2.1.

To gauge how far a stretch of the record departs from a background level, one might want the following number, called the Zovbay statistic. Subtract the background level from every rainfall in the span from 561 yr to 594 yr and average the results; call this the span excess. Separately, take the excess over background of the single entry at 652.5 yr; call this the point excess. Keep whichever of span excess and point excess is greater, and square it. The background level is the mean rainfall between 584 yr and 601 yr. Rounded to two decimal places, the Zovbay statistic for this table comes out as 0.19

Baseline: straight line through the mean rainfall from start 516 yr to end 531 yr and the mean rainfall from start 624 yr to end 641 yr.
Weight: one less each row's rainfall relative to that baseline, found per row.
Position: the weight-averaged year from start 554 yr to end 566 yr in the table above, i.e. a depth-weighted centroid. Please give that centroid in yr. 560.5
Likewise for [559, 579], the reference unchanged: 568.4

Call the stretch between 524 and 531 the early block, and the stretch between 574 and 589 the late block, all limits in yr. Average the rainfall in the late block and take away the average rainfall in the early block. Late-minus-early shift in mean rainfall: -1.1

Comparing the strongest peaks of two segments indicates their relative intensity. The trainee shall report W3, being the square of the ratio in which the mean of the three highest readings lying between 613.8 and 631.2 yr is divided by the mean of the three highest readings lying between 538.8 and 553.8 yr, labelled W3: 1.2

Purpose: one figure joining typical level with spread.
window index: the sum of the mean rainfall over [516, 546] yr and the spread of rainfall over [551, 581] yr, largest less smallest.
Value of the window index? 2.59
